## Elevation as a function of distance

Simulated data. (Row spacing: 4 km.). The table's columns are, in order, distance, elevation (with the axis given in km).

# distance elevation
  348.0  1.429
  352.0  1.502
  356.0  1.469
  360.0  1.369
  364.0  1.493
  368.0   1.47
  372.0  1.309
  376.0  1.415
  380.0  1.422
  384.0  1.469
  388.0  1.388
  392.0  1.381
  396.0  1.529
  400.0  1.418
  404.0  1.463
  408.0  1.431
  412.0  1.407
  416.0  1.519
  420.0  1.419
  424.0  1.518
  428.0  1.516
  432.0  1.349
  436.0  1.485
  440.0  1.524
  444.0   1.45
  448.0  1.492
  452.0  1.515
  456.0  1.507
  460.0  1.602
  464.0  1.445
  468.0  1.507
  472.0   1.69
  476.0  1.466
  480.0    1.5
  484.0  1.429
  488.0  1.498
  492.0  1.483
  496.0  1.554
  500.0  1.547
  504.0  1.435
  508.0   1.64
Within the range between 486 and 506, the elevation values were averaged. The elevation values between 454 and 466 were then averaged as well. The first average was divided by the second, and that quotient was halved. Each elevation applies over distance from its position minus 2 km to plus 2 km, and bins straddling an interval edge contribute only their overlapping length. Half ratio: 0.495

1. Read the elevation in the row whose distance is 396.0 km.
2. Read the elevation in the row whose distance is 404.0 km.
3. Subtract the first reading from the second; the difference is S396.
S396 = -0.066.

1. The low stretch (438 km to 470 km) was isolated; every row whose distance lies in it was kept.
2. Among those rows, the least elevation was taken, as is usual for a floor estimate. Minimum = 1.445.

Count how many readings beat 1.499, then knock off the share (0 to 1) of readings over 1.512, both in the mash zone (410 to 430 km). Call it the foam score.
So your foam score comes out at 2.4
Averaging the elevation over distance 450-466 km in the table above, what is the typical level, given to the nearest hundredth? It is 1.52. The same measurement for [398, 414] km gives 1.43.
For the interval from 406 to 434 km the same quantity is 1.45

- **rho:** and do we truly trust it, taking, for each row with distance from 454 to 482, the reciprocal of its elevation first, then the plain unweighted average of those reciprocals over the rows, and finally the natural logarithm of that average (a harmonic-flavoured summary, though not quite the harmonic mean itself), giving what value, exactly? -0.423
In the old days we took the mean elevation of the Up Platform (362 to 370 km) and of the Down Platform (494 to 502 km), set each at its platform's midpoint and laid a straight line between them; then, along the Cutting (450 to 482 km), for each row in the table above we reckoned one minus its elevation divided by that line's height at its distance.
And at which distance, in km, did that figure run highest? 464.0 km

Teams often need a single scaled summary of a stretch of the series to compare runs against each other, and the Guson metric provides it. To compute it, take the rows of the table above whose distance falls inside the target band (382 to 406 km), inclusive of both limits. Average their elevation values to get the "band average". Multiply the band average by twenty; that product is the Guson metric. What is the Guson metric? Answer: 28.8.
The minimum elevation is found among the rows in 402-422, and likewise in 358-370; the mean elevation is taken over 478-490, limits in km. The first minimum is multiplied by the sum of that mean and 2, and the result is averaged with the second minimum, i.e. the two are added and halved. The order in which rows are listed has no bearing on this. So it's 3.13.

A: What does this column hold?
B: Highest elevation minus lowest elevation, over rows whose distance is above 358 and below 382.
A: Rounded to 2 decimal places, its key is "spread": 0.18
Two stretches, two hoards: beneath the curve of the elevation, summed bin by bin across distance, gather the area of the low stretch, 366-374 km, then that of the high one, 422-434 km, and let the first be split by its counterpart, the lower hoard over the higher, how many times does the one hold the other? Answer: 0.63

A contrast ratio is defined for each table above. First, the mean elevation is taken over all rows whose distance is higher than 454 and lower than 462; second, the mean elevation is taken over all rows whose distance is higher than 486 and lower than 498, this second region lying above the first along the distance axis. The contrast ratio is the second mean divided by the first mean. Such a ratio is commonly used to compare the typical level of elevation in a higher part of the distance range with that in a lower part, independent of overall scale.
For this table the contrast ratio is 0.97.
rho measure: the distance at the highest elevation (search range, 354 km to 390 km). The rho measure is 364.0 km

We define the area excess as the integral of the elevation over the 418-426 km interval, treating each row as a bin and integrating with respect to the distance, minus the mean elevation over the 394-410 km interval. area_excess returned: 10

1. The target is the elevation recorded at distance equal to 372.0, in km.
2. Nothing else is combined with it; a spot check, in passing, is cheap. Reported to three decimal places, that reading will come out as 1.309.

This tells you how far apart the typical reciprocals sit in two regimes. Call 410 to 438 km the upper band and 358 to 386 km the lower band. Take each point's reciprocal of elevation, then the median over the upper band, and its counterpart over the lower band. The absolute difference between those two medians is 0.030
